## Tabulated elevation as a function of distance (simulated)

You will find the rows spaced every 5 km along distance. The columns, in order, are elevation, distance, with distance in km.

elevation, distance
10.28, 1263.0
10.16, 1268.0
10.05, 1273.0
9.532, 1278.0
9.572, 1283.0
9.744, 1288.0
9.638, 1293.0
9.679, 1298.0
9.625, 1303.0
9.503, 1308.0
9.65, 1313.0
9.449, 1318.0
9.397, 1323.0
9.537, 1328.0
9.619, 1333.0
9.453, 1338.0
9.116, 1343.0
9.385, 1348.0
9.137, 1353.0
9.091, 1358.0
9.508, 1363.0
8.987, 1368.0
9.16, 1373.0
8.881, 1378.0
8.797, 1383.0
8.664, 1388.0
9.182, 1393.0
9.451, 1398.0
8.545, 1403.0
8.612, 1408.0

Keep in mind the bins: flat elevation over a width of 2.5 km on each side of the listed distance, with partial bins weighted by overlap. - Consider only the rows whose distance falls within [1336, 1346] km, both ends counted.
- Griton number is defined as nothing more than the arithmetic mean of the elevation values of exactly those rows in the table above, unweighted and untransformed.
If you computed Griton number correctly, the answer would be 9.28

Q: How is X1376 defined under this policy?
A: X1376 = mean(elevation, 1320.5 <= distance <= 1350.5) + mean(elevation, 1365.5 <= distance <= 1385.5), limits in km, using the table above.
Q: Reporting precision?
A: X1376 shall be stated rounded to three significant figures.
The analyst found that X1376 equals 18.4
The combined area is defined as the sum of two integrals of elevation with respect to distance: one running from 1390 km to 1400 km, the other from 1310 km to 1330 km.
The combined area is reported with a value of 283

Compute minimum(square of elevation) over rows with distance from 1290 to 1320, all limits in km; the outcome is 89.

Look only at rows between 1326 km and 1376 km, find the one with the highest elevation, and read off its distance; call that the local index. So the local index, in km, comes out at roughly 1333.0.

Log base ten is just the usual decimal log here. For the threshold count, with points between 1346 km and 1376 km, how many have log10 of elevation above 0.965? 2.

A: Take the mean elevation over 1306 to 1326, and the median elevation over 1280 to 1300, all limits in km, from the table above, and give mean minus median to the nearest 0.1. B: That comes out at -0.2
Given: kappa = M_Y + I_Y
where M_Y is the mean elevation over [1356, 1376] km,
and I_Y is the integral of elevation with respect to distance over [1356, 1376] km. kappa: 193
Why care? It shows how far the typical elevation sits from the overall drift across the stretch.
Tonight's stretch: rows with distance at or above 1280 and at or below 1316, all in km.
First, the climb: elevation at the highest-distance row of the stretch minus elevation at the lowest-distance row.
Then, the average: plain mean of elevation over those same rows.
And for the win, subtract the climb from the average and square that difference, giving 91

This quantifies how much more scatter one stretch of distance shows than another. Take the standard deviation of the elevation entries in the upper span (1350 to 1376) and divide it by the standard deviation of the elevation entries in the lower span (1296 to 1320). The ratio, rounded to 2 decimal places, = 1.97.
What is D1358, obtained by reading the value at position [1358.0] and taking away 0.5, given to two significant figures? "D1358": 8.6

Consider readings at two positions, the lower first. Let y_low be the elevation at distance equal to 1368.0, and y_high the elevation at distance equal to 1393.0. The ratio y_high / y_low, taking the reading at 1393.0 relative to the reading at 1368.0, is 1.02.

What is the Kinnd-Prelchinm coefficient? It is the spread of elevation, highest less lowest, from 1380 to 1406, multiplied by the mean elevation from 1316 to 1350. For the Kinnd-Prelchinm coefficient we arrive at 9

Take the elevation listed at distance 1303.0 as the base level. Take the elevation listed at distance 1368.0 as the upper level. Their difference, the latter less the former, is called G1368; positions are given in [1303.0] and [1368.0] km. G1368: -0.6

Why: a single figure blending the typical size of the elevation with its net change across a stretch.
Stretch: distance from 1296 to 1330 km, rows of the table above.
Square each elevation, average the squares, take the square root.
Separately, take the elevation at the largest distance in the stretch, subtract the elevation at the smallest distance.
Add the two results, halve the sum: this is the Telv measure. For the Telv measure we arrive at 4.70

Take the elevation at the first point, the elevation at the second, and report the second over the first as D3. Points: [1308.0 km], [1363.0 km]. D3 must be 1.00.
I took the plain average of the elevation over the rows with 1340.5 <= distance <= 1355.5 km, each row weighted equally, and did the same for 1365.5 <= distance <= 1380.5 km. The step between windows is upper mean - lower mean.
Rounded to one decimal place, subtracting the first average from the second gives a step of -0.2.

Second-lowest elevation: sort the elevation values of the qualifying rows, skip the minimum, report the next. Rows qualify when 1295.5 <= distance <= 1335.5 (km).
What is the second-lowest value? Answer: 9.449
